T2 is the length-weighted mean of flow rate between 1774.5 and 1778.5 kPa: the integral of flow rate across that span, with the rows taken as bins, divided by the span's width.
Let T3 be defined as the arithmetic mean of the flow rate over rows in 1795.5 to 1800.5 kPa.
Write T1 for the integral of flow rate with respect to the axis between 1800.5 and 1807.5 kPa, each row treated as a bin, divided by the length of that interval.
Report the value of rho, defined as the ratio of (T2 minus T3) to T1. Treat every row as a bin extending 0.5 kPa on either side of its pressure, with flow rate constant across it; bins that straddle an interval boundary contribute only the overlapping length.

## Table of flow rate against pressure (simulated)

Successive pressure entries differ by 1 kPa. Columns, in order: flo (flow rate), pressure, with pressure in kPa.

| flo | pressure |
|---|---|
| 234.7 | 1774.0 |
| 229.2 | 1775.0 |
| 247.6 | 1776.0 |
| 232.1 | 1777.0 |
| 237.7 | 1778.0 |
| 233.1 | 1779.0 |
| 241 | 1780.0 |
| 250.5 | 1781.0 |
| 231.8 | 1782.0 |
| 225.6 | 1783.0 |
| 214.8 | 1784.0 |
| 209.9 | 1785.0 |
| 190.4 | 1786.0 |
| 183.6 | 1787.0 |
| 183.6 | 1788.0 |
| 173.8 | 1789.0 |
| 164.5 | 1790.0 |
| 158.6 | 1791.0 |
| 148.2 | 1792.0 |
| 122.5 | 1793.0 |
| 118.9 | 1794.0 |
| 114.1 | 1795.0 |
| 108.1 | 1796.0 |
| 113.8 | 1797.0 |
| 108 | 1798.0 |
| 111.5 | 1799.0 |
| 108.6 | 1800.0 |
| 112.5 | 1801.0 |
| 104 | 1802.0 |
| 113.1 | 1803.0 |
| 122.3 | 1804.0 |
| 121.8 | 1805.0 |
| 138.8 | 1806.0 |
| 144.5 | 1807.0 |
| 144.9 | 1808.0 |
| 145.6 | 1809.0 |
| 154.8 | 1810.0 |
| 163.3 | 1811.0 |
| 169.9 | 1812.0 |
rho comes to 1.0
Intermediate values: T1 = 122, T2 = 237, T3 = 110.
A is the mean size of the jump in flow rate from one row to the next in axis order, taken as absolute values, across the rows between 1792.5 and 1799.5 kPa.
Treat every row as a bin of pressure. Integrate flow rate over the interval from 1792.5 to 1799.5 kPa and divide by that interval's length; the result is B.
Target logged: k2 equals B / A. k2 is 23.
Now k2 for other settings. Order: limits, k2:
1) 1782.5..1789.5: 23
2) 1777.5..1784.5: 24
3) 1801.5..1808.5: 18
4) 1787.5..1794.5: 14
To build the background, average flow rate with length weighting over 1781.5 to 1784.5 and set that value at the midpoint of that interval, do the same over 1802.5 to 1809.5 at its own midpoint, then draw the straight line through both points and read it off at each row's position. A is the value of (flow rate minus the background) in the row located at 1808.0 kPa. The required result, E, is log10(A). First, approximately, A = 20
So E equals 1.30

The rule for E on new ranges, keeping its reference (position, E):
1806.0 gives 0.76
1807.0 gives 1.19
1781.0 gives 1.27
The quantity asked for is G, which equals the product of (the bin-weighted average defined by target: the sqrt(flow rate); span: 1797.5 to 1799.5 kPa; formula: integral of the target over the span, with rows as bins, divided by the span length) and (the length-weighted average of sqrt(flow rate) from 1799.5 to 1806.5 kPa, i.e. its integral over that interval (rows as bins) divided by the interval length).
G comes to 113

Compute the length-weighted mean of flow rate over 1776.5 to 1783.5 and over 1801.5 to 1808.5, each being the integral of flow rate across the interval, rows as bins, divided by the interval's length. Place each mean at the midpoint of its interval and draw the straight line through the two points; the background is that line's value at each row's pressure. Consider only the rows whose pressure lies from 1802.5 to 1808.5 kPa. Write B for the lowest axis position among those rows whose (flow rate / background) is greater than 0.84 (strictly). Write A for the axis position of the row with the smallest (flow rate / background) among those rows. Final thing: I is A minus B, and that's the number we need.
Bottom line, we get -1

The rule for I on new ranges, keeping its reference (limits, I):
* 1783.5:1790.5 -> 6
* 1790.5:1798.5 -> 5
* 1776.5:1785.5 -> 0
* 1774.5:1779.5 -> 0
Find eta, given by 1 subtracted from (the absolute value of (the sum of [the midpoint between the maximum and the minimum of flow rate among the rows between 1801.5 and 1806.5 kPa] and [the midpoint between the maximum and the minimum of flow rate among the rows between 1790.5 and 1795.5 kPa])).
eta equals 257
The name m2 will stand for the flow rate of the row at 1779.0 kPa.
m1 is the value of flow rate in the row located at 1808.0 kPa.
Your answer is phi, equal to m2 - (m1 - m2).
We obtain 321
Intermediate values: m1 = 144.9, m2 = 233.1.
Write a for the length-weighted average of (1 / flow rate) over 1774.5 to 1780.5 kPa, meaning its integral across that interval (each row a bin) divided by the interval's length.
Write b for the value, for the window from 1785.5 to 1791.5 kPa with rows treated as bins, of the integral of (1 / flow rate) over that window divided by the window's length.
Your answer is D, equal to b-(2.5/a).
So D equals -592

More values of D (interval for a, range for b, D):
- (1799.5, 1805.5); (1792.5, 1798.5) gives -283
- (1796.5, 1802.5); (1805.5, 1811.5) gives -274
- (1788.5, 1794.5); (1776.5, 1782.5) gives -362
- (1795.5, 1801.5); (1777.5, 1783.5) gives -276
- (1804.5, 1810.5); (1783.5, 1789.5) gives -352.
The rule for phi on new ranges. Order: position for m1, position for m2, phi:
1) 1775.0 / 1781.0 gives 272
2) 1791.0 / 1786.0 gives 222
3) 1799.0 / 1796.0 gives 105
